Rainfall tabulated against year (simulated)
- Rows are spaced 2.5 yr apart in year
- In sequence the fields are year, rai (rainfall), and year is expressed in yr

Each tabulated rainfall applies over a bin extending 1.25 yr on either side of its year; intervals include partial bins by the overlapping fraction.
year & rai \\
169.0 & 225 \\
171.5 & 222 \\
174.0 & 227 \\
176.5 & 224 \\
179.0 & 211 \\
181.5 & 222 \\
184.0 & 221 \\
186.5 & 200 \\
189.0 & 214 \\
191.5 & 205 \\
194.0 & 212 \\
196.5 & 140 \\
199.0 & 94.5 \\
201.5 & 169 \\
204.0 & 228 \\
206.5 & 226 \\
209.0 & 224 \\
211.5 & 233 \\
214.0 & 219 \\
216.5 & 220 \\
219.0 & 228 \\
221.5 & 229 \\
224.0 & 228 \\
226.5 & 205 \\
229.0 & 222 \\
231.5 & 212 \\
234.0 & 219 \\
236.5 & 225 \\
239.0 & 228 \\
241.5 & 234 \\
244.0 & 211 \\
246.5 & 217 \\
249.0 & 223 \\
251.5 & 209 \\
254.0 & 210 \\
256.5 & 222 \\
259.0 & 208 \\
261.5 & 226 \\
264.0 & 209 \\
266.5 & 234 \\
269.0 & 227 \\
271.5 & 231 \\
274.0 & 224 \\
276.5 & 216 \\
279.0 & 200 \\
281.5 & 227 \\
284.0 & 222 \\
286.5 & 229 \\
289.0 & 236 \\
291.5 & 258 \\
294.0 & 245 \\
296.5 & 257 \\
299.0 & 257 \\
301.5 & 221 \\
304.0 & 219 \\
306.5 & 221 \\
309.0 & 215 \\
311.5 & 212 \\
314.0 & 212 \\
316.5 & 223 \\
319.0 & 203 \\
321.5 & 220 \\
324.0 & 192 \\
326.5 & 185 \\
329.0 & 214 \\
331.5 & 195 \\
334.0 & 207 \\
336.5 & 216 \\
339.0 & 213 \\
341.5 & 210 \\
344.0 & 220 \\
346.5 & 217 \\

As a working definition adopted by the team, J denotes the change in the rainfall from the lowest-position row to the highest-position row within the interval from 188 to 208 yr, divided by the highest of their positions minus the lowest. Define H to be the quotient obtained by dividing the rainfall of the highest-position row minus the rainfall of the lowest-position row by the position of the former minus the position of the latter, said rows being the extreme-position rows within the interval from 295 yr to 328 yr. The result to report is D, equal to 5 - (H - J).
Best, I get 8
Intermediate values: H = -2.4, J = 0.7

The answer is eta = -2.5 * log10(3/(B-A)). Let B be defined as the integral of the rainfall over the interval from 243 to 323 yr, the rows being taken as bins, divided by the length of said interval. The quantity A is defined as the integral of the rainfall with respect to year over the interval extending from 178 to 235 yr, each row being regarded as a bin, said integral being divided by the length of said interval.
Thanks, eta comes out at 1.8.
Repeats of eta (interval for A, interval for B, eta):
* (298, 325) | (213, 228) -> 0.3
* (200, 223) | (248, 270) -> -2.8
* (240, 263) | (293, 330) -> -0.5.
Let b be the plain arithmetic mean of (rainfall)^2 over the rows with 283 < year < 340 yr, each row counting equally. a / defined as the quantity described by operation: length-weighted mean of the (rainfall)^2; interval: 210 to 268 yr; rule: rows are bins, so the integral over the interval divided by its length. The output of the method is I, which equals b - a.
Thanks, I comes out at 293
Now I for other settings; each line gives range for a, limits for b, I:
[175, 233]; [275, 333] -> 4782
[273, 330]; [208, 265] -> -1198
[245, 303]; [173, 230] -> -6870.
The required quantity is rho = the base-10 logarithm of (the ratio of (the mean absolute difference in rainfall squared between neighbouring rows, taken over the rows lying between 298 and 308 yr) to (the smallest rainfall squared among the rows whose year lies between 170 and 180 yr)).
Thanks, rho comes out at -0.85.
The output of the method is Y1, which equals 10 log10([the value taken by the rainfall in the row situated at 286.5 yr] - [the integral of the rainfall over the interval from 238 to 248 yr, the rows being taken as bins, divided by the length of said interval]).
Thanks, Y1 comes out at 8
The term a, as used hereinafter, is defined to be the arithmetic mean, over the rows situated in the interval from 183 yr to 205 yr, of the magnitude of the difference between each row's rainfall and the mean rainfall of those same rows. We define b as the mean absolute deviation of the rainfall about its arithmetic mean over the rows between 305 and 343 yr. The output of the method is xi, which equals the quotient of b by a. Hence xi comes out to 0.24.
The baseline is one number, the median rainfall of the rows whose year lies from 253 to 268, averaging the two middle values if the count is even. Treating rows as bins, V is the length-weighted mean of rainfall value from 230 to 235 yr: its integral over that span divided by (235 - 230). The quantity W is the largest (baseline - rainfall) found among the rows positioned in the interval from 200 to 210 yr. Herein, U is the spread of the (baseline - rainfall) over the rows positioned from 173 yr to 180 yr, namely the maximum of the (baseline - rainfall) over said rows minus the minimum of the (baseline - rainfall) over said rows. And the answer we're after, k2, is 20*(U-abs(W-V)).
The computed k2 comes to -3053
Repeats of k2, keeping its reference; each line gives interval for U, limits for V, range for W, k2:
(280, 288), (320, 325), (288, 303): -4091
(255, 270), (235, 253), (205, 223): -3956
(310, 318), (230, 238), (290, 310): -4141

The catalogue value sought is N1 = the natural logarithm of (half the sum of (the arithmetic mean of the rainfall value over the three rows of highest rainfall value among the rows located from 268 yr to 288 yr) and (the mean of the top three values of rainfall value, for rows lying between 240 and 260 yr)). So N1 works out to 5.43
